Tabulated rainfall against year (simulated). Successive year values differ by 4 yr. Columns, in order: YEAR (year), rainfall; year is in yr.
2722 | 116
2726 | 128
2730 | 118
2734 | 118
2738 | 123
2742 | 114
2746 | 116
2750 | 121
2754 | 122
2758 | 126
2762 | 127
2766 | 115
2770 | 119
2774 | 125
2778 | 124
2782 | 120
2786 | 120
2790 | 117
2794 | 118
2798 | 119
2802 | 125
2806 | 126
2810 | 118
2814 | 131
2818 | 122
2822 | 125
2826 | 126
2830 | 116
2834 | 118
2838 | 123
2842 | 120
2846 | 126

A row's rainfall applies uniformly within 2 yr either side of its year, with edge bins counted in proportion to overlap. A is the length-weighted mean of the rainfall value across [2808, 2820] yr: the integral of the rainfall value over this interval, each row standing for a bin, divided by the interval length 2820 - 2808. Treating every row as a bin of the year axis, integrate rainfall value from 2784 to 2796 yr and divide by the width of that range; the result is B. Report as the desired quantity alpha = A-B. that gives 5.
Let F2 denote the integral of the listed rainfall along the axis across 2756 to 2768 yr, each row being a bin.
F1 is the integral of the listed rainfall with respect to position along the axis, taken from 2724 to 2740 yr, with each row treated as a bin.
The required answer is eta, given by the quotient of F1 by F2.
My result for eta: 1.3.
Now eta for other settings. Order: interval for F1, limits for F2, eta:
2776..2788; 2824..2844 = 0.6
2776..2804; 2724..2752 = 1.0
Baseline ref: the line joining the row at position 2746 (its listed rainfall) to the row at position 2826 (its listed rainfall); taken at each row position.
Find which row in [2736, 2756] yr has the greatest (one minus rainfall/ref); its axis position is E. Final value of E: 2742 yr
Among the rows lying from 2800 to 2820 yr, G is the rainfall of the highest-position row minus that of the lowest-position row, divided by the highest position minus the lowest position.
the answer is -0.2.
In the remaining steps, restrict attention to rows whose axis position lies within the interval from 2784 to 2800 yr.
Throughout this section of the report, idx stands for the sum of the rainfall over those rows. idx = 474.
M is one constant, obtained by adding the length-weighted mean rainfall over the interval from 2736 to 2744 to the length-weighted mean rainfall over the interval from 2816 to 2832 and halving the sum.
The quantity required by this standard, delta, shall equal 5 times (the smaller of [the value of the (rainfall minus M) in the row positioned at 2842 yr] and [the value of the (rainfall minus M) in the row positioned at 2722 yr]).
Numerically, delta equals -22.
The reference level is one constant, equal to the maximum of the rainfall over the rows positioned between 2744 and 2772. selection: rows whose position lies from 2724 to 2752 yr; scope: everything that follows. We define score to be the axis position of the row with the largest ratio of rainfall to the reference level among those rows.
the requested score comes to 2726 yr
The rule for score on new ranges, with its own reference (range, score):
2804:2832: 2814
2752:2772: 2762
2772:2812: 2806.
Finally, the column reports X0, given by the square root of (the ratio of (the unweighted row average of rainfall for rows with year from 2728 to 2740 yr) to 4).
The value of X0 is 5.47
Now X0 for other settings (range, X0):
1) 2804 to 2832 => 5.55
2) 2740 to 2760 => 5.47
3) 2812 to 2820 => 5.62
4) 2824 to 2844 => 5.49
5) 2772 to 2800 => 5.49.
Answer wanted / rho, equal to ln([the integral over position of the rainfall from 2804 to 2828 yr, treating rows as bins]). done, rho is 8.00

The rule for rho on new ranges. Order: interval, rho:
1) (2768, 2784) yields 7.58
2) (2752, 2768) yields 7.58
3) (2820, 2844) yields 7.98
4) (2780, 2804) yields 7.96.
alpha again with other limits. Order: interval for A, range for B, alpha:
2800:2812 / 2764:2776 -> 3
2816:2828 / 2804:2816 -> -1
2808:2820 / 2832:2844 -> 3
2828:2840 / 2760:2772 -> -1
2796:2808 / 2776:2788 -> 2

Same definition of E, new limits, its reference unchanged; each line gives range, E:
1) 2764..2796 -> 2790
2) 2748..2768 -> 2766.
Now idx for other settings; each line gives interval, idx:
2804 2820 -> 497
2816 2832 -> 489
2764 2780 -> 483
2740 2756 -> 473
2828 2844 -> 477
